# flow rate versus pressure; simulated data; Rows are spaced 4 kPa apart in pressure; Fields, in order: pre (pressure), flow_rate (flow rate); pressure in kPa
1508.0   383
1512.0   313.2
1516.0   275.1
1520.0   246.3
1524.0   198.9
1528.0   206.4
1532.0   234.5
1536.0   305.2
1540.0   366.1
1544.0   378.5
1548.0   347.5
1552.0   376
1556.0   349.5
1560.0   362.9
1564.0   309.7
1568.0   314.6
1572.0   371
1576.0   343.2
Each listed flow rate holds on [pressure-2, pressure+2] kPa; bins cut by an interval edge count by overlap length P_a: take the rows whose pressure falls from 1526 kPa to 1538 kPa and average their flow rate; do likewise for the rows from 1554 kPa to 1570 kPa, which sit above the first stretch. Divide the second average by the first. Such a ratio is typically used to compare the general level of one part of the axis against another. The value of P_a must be 1.3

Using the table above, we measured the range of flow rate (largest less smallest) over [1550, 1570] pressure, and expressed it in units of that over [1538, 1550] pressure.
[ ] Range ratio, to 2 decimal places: 2.14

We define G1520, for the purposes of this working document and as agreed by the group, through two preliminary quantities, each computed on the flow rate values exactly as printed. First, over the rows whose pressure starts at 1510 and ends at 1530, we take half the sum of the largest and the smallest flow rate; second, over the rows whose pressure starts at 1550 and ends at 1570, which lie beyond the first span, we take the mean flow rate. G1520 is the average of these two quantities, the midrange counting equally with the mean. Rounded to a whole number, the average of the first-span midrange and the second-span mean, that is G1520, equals 299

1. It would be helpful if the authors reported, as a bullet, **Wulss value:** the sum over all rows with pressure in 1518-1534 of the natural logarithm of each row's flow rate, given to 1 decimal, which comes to 21.6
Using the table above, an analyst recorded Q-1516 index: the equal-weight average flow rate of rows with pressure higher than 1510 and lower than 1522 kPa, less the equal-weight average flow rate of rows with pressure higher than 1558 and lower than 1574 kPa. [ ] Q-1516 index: -61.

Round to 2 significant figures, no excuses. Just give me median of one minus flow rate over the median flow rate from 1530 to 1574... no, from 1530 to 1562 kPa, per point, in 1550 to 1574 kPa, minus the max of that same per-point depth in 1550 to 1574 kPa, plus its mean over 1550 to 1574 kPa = -0.11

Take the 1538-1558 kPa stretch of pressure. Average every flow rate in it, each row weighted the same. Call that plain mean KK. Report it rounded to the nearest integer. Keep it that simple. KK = 364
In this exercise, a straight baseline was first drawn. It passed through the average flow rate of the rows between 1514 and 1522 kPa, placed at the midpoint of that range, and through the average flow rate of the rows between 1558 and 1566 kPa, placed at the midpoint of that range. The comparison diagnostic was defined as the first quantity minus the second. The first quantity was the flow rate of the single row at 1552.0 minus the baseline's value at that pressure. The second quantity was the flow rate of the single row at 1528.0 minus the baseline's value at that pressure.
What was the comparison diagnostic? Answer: 128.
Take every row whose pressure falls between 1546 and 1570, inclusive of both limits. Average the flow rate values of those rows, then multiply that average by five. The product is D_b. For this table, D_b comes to 1717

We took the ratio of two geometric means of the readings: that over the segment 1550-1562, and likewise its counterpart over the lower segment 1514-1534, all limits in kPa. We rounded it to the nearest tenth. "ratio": 1.6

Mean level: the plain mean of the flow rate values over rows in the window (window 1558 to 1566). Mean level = 336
